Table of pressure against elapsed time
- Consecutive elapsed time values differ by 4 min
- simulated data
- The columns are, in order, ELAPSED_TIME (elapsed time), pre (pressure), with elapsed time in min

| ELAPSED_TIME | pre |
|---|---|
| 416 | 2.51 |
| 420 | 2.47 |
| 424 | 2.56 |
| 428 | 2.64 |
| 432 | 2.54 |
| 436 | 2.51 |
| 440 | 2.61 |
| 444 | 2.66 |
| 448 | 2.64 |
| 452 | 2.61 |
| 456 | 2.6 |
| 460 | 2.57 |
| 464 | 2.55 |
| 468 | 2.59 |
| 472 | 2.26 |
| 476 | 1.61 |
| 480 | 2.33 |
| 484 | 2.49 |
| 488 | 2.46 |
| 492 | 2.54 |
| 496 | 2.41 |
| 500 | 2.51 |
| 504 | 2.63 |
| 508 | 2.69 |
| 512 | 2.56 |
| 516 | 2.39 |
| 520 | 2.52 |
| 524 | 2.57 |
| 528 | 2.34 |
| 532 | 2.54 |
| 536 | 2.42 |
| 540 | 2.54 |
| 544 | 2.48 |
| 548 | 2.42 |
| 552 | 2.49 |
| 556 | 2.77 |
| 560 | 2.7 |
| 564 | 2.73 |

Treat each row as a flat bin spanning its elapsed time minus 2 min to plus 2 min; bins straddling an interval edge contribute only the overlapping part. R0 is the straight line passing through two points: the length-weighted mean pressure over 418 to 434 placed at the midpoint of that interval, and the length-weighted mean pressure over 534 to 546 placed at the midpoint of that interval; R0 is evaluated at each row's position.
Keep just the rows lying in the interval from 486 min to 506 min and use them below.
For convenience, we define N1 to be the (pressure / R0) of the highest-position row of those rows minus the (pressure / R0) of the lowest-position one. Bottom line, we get 0.072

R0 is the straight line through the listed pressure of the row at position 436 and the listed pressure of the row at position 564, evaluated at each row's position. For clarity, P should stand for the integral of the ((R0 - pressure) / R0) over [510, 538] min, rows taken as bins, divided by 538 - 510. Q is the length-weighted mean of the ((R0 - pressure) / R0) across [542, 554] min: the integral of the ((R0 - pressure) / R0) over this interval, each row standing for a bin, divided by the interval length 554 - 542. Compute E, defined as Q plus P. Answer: 0.16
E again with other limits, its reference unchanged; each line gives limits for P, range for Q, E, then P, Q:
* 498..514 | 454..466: 0.00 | 0.012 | -0.009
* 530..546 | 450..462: 0.05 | 0.071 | -0.019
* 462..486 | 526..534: 0.19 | 0.105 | 0.087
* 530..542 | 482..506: 0.11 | 0.068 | 0.040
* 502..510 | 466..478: 0.15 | -0.011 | 0.162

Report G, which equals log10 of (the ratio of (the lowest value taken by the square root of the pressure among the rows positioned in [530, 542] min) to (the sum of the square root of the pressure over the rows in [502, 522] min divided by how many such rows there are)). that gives -0.012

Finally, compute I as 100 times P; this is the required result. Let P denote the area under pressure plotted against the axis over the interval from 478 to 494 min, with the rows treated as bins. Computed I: 3928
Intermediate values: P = 39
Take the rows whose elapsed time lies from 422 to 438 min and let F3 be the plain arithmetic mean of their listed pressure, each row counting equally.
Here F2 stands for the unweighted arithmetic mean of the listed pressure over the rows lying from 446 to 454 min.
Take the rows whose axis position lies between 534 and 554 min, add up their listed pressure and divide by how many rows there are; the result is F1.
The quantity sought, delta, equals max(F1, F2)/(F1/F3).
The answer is 2.72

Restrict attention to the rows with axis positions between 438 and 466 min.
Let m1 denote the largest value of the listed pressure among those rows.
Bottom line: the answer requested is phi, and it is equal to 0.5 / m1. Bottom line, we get 0.188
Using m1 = 2.66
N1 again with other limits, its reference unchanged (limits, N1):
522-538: -0.057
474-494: 0.373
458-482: -0.090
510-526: 0.007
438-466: -0.018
